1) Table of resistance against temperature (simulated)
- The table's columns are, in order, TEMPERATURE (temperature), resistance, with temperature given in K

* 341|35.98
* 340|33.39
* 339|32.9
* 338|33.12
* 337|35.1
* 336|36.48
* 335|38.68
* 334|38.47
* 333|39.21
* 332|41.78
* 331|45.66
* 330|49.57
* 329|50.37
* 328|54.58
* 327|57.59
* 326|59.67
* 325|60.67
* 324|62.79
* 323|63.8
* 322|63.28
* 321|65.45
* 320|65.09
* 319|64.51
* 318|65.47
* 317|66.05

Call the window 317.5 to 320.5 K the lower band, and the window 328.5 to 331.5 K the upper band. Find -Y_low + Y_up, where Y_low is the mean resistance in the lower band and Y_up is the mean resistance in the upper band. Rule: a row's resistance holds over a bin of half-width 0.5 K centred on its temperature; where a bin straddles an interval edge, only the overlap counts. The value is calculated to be -16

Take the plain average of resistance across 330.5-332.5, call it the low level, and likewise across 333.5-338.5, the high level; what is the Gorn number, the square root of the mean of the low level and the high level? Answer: 6.33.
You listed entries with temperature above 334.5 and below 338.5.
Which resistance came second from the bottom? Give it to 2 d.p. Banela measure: 35.10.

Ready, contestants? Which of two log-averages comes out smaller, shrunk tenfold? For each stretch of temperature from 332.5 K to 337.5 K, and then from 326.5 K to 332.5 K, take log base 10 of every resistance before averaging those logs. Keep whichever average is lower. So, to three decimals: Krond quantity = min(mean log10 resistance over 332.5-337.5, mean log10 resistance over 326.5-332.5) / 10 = 0.157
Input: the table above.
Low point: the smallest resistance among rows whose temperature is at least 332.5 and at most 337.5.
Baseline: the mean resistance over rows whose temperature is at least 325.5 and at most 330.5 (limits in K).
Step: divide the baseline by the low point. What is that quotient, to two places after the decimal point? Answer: 1.55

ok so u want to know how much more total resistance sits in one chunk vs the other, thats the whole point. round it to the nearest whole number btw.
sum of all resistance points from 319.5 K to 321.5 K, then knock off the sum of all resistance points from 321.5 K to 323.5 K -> 3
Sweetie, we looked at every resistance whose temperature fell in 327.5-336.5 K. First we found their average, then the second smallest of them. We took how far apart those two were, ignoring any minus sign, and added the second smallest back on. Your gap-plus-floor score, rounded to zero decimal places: 44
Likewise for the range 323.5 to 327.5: 60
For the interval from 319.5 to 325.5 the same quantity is 64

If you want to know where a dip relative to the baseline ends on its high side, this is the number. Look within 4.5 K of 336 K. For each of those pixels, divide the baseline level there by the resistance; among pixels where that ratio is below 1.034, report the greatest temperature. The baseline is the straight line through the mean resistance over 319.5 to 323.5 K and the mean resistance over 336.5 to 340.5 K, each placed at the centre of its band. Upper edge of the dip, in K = 340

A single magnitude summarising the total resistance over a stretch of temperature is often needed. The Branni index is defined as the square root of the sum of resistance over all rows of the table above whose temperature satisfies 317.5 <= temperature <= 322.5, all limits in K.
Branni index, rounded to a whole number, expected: 18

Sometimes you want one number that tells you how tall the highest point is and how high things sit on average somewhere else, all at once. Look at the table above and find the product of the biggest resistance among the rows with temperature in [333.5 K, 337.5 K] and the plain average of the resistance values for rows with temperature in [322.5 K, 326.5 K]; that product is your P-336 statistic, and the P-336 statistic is 2388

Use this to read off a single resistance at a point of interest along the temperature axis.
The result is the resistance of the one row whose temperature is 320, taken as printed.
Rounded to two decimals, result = 65.09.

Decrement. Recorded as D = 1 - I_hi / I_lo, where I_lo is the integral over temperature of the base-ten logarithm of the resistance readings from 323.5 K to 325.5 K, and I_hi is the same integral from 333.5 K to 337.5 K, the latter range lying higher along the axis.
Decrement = -0.75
